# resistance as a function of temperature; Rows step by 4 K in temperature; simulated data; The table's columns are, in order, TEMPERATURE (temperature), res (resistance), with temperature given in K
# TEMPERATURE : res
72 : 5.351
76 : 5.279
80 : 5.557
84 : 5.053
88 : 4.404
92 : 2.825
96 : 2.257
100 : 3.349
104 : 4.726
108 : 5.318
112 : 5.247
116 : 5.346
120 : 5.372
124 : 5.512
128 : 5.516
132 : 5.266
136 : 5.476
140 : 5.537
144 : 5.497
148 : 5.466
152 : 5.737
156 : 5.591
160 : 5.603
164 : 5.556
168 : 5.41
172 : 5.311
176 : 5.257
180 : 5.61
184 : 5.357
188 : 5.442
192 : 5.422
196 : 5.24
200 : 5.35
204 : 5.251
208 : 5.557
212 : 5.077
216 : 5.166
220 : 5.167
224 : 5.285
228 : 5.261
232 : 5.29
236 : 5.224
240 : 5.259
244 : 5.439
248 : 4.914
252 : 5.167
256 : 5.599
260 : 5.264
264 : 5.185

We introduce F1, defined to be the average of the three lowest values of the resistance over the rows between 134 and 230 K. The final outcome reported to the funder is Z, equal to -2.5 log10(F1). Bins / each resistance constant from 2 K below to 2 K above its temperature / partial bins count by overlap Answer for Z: -1.78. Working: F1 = 5.14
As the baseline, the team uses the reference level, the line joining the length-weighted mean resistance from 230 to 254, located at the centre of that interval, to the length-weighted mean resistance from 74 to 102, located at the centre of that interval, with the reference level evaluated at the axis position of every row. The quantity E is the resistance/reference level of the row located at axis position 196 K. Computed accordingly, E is 1.07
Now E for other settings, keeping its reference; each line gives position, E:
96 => 0.54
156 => 1.22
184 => 1.12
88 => 1.07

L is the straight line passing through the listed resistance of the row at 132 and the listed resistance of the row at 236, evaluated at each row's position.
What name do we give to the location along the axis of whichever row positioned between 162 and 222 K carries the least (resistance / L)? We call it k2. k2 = 212 K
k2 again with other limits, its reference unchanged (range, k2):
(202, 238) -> 212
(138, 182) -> 176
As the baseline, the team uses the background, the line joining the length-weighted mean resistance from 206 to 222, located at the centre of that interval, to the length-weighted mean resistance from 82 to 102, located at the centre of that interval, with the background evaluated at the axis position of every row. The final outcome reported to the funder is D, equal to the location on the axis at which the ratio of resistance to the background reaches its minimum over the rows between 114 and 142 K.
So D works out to 132 K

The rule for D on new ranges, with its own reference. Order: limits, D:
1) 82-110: 96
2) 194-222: 220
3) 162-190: 184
